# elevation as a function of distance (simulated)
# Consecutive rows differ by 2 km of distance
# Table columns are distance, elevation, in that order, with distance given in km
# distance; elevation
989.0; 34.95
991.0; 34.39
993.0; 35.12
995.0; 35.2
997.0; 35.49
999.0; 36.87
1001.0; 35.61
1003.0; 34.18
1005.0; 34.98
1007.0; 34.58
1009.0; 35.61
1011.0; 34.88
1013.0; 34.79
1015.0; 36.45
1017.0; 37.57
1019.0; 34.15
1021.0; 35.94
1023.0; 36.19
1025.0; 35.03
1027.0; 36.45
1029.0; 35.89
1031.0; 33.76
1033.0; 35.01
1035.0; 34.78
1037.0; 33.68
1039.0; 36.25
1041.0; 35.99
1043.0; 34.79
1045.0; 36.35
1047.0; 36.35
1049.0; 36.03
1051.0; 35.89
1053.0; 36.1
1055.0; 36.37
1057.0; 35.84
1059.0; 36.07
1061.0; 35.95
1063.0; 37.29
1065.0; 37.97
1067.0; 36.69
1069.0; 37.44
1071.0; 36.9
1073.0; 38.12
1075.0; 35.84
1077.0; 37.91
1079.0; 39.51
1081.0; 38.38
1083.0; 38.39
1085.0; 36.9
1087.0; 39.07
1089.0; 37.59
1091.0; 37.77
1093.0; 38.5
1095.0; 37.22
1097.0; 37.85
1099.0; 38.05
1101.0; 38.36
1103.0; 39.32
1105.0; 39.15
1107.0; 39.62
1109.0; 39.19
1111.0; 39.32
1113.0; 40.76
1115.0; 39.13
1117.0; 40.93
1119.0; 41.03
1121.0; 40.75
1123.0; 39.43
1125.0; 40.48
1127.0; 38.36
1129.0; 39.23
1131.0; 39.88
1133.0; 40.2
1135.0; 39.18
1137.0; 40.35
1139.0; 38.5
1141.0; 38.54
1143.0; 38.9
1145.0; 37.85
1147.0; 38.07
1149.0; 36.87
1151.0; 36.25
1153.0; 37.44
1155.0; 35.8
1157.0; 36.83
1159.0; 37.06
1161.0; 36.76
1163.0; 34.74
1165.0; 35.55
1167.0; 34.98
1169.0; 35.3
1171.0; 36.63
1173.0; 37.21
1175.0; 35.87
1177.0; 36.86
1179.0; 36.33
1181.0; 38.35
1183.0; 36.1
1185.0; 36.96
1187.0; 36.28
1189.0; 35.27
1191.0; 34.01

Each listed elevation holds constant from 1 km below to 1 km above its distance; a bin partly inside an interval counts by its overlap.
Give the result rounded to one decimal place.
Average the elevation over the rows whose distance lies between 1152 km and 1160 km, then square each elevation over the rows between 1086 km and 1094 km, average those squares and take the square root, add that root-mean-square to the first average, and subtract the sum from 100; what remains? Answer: 25.0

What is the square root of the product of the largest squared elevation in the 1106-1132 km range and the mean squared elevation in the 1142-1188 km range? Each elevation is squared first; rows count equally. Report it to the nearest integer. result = 1504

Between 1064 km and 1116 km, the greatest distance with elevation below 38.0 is 1097.0 km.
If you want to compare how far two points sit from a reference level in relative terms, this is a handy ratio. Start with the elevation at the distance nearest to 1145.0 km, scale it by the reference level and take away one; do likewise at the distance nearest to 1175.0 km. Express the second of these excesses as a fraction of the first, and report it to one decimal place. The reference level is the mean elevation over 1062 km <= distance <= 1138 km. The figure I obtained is 3.2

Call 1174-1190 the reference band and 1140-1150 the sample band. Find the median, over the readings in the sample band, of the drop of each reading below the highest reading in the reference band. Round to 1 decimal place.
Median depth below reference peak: 0.3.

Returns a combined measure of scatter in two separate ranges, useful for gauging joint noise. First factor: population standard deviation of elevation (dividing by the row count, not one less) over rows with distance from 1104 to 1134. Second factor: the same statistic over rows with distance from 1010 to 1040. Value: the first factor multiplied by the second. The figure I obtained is 0.84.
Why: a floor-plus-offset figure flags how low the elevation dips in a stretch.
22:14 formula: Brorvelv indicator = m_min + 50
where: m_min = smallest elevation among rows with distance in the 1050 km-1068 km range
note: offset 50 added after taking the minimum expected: 85.8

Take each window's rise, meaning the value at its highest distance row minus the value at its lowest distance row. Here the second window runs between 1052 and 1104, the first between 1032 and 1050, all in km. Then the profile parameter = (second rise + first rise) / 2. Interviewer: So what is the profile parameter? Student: 2.1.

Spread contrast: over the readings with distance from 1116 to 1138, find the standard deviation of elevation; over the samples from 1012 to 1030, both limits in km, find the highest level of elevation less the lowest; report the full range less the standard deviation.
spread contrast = 2.6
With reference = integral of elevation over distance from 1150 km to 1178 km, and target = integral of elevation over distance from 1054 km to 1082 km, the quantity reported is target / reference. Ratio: 1.03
